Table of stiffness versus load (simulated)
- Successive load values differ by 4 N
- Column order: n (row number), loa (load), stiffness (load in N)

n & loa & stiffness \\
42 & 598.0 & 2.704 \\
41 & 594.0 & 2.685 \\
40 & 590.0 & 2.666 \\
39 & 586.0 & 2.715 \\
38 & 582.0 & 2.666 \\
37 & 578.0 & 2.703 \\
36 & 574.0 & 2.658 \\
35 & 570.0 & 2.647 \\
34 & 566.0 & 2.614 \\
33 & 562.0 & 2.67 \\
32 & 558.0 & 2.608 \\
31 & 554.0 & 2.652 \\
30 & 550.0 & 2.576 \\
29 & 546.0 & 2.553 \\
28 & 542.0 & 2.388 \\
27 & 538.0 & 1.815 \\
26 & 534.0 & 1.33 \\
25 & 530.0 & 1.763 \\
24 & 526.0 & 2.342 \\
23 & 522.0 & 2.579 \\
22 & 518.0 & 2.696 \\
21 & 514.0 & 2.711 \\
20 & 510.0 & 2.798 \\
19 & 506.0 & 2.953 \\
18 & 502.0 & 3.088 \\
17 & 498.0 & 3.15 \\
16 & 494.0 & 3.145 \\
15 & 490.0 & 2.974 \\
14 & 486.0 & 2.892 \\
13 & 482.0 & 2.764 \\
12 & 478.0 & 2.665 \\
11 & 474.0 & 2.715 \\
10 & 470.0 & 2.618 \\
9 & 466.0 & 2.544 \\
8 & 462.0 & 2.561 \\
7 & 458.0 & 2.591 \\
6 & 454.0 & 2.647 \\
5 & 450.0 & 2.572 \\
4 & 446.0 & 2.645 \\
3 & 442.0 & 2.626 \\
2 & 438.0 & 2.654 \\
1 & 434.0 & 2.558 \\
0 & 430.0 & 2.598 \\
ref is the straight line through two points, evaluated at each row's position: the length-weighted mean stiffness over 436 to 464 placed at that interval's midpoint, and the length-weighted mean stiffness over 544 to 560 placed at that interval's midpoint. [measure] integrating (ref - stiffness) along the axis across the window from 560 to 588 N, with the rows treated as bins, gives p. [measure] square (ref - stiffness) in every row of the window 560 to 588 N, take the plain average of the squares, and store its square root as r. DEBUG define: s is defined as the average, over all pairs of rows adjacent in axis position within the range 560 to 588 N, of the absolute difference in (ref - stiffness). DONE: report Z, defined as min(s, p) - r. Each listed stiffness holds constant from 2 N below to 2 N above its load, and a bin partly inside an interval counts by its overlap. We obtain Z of -2.1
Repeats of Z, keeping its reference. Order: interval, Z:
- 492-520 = -9.6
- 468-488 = -2.6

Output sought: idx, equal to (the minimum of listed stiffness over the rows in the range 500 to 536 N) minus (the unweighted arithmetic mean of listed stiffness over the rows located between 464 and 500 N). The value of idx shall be -1.50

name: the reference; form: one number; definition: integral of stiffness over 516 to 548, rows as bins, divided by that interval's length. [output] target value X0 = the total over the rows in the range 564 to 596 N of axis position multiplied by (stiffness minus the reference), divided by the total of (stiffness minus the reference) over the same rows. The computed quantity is 580.4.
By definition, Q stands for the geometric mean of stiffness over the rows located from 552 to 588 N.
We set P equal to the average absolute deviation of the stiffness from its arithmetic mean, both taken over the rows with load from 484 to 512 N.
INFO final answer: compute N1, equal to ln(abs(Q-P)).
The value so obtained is 0.94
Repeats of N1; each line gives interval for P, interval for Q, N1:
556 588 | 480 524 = 1.05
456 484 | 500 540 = 0.82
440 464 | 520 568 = 0.81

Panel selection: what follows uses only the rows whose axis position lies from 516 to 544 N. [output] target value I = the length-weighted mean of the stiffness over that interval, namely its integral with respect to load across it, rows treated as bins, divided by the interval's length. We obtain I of 2.1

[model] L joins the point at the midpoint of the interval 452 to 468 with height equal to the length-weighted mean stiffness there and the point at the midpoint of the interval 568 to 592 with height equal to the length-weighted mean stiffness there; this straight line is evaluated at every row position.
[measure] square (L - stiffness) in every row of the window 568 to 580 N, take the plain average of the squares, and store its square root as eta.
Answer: 0.02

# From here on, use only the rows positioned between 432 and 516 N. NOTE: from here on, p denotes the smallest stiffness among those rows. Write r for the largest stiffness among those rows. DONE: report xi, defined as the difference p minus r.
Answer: -0.61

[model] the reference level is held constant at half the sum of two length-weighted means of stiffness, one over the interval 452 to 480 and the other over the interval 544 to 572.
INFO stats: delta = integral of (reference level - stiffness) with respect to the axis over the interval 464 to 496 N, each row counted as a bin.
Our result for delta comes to -5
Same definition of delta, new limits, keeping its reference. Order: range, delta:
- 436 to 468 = 0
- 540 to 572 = 1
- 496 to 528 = -5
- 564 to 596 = -2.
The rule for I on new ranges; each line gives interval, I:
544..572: 2.6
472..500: 2.9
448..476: 2.6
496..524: 2.9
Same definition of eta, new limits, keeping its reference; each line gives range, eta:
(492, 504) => 0.51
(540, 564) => 0.12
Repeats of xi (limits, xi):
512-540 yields -1.38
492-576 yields -1.82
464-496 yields -0.60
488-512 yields -0.35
